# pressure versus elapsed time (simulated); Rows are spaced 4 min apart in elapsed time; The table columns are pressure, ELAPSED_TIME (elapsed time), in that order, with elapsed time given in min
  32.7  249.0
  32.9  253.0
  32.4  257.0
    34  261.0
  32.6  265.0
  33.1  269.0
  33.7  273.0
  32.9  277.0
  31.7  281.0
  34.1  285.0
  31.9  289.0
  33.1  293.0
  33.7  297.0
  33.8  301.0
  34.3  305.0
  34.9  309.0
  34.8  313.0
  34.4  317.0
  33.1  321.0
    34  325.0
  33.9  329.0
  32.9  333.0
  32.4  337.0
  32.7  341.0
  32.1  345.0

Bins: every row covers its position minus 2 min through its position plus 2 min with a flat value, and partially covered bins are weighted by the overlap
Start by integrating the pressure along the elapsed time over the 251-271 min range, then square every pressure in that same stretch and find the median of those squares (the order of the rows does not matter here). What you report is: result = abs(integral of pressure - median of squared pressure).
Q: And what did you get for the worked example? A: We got 422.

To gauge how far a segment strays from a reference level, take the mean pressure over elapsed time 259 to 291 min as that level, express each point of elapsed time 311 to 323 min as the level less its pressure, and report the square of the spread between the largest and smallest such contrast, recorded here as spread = 2.9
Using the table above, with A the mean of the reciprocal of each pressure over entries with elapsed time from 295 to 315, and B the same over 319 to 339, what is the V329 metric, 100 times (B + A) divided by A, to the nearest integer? 203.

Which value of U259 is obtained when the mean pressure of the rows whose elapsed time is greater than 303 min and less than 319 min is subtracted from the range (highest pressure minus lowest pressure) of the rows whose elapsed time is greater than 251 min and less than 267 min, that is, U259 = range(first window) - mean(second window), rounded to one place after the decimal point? -33.0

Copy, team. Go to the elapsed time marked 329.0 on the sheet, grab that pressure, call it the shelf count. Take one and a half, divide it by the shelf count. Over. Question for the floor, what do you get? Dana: 0.0442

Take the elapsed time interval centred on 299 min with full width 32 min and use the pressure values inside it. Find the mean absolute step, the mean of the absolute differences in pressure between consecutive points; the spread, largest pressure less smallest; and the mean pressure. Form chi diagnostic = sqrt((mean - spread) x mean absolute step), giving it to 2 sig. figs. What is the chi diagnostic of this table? 4.8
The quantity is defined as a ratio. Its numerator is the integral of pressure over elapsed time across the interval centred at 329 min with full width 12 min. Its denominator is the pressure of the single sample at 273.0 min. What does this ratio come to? 12.0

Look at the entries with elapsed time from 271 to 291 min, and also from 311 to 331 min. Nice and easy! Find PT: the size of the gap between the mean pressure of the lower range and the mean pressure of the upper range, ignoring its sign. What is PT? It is 1.18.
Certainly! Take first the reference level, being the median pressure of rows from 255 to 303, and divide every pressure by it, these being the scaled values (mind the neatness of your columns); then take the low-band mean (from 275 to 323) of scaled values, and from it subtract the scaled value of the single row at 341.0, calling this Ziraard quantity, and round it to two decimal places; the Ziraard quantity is 0.03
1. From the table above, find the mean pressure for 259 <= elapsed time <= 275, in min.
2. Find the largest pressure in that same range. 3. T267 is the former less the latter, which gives -0.65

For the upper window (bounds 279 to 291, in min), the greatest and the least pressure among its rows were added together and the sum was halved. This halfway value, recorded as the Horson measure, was 32.9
